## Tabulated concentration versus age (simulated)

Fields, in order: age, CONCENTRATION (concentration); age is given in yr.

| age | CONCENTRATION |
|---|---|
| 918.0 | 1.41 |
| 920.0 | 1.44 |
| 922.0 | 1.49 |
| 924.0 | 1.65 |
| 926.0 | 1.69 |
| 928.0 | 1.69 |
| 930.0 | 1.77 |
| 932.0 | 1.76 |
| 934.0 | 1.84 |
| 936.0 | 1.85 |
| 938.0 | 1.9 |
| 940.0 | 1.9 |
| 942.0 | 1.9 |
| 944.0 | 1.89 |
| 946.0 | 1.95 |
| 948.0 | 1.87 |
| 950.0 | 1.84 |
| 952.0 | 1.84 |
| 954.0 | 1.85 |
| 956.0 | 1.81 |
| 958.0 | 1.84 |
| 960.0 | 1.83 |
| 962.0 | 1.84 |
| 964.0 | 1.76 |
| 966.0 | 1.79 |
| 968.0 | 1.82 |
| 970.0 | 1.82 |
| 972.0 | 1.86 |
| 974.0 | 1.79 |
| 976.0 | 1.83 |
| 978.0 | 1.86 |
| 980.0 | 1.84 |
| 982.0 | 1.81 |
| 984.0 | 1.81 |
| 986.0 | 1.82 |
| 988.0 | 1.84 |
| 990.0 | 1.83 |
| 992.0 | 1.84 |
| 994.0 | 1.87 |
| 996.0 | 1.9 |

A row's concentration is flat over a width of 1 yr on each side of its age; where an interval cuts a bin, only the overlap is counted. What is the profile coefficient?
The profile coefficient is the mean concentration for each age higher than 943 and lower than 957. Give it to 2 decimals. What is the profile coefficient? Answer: 1.86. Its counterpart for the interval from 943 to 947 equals 1.92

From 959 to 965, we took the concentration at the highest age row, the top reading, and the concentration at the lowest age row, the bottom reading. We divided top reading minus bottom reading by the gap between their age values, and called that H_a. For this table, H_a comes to -0.0175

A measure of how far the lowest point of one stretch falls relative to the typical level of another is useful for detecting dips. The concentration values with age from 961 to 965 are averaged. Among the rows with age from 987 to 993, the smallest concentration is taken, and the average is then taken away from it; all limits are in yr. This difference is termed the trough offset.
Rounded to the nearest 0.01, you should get 0.03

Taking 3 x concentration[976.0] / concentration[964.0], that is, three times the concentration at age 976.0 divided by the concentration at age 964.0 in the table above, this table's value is 3.1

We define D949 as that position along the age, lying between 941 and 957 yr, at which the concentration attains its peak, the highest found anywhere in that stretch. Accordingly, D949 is 946.0 yr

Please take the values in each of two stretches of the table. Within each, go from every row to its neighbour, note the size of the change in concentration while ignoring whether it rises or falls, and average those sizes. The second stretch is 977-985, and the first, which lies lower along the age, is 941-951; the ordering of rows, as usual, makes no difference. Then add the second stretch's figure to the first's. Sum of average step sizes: 0.06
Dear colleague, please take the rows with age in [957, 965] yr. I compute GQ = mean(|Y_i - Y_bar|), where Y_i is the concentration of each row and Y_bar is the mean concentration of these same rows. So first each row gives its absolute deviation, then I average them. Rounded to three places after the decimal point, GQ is 0.029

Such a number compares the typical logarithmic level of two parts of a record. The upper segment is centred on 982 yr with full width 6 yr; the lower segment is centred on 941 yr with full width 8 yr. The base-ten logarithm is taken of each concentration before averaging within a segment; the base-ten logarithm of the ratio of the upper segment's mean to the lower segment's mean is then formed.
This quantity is -0.029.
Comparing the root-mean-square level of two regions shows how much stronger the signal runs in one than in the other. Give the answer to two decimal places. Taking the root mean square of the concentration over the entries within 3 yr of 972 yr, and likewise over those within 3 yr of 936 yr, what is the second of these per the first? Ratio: 1.02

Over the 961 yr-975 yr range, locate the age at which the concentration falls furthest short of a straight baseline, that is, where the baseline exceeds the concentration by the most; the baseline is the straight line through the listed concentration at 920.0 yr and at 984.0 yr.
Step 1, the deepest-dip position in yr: 974.0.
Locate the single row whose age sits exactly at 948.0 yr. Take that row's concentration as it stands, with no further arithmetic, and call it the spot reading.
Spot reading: 1.87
